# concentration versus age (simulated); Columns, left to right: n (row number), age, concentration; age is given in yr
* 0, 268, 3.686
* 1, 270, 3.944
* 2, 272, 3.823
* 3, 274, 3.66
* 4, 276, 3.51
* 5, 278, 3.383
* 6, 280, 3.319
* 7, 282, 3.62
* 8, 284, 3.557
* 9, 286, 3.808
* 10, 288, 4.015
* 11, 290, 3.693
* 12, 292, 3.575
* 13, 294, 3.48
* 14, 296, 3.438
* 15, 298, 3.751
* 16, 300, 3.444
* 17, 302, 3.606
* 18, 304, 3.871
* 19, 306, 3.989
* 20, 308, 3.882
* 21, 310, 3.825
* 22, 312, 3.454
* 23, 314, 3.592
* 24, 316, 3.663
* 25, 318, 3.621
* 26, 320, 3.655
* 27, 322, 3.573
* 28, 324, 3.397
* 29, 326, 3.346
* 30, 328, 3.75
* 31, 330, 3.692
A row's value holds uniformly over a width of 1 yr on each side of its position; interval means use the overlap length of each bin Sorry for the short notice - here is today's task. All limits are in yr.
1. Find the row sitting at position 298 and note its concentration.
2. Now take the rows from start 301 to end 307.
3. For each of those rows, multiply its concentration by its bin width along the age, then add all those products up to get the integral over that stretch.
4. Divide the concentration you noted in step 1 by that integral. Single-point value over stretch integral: 0.164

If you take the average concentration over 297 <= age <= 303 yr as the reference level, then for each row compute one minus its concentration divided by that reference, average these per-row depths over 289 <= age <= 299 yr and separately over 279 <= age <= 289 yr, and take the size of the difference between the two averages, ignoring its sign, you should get 0.021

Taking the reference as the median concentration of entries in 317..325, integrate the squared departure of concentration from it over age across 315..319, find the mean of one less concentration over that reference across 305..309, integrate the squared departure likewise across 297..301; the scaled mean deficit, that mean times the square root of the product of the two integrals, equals -0.0029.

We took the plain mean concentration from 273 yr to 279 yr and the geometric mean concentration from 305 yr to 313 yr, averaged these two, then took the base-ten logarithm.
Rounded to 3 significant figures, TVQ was 0.562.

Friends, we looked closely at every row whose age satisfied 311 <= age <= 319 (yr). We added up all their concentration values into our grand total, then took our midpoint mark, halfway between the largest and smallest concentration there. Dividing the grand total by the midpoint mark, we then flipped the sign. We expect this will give -4.027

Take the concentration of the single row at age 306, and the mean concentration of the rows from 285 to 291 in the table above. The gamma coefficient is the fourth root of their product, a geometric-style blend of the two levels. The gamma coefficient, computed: 1.98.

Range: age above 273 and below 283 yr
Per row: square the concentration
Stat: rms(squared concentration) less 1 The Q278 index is 11.3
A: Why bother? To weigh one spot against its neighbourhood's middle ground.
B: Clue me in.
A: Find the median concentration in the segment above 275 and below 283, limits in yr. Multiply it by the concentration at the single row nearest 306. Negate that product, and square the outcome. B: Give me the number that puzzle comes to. 189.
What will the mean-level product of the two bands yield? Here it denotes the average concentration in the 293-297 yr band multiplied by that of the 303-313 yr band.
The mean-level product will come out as 13.2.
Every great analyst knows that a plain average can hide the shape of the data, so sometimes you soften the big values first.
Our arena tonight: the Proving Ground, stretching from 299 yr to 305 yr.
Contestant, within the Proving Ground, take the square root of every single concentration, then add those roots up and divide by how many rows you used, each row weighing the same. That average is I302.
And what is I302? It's 1.91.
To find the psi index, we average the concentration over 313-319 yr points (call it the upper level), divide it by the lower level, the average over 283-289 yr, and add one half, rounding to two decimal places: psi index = 1.46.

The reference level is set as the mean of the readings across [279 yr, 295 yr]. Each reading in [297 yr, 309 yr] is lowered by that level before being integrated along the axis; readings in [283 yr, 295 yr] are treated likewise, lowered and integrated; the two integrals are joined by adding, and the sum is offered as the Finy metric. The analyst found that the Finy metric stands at 2.1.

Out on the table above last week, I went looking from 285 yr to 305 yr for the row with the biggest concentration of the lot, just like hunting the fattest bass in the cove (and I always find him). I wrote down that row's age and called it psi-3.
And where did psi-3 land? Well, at 288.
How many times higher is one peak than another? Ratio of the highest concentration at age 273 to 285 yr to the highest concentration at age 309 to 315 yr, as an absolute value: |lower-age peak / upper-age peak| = 0.96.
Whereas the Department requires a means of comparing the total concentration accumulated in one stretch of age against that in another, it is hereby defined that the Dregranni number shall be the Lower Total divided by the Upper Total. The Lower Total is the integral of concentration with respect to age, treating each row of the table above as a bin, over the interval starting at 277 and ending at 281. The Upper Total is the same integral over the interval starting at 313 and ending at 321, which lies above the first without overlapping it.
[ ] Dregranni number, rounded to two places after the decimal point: 0.46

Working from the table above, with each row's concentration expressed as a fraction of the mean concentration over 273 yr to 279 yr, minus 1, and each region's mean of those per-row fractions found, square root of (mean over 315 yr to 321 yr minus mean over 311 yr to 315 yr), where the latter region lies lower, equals 0.19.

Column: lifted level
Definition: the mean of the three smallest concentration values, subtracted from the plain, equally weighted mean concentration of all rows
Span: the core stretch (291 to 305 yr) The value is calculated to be 0.14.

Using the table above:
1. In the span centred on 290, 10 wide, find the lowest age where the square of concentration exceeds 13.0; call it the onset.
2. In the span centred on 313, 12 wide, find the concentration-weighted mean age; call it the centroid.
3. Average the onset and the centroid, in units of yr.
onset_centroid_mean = 299.5 yr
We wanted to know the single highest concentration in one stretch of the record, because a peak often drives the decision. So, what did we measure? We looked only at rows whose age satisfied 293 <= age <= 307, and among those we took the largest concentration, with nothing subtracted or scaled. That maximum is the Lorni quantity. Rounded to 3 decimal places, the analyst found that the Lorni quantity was 3.989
